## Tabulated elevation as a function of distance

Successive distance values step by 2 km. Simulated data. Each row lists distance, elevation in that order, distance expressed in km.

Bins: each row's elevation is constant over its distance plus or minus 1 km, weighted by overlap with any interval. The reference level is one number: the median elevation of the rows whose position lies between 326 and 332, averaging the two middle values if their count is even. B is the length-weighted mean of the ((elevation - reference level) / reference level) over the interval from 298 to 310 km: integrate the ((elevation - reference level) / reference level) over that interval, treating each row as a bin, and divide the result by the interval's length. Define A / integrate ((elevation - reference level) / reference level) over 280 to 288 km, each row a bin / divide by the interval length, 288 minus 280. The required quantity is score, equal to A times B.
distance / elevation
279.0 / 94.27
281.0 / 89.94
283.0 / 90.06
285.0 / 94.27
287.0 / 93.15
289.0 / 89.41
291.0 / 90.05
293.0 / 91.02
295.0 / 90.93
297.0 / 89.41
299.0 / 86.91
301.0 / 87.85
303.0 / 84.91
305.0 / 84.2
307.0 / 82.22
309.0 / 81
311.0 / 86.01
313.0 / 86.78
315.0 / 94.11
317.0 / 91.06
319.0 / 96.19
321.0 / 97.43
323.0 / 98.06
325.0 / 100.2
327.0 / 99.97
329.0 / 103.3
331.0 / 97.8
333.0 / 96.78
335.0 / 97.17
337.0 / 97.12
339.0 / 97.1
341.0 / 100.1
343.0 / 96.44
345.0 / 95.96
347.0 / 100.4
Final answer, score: 0.013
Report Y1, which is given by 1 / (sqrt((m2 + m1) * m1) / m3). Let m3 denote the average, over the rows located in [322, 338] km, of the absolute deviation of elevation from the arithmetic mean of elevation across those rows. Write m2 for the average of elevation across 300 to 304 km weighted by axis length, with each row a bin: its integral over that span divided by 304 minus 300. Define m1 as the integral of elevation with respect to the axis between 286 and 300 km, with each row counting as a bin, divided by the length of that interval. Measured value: 0.0140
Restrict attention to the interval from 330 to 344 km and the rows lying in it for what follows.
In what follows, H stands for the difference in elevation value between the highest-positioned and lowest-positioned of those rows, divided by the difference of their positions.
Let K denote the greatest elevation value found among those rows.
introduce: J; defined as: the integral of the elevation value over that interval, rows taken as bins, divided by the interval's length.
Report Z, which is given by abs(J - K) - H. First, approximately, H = -0.1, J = 98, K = 100.1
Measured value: 2.7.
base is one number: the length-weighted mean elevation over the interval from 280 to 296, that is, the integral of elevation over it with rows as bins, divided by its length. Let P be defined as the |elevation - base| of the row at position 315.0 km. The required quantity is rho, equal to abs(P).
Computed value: 3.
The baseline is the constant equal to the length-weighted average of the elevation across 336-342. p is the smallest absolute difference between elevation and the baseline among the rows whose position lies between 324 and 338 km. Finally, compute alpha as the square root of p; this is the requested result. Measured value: 0.6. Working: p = 0.3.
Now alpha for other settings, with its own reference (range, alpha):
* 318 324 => 0.2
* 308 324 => 0.2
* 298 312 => 3.2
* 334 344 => 1.0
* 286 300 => 2.2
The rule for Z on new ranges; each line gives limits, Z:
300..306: 3.1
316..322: 0.9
